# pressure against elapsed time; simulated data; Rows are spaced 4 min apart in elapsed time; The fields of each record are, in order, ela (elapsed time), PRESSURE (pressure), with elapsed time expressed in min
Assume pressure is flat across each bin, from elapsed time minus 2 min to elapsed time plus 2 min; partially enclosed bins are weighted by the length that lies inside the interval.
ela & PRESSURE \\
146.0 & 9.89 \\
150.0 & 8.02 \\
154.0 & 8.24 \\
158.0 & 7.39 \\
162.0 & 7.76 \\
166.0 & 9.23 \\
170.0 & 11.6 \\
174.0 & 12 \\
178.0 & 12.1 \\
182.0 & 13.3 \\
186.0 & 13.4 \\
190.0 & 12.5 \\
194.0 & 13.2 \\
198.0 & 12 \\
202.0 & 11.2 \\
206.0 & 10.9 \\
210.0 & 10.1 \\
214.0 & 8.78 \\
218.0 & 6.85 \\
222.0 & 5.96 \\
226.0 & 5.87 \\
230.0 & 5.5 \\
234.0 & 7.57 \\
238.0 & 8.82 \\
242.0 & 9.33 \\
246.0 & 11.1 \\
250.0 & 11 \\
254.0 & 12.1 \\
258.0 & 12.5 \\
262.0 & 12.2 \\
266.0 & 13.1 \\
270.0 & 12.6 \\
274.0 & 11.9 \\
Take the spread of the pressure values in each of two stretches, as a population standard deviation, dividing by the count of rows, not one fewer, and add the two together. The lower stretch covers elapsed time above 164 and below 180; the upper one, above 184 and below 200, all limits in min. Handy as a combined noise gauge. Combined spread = 1.73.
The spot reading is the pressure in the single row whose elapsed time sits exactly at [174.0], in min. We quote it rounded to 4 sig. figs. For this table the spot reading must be 12.00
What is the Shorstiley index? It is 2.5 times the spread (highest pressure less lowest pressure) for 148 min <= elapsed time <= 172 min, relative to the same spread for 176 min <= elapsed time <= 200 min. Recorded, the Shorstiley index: 7.5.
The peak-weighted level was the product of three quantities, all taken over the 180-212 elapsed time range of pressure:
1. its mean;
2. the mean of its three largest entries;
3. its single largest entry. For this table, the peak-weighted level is 2152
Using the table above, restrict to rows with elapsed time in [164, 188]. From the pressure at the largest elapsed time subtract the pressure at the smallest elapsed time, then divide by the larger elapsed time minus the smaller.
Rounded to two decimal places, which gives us 0.21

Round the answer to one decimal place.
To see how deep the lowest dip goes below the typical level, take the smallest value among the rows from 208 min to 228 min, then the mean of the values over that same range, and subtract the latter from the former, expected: -1.6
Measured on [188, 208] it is -1.1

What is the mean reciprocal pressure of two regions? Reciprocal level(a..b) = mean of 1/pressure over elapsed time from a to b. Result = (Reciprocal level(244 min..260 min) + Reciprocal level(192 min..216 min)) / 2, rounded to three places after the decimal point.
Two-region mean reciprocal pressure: 0.089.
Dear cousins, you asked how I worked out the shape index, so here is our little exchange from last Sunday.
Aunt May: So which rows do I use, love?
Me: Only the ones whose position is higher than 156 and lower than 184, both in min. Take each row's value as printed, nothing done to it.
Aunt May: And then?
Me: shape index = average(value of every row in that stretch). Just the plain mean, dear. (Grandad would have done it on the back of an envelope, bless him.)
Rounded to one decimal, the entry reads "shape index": 10.5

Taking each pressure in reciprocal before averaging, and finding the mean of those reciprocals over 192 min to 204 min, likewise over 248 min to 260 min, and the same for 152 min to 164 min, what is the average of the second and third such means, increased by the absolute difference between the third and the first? 0.152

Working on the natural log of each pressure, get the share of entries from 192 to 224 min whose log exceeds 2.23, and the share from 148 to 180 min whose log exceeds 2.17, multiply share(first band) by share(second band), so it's 0.31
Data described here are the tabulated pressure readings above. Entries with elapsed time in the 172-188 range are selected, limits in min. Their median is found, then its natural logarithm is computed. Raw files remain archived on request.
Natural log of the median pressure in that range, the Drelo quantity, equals 2.54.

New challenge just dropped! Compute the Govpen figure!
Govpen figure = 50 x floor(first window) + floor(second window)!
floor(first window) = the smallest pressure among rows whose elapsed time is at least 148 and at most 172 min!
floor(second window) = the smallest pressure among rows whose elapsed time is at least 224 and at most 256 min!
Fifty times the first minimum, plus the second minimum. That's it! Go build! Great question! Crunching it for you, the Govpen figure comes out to 375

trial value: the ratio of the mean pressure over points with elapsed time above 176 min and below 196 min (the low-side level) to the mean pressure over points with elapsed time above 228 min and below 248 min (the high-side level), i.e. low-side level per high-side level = 1.52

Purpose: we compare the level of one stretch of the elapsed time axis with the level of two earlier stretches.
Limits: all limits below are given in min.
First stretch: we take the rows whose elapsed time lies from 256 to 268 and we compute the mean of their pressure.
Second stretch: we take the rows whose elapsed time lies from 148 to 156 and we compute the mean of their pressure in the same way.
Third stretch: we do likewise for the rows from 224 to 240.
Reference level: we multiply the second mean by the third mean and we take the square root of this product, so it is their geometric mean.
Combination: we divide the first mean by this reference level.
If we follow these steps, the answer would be 1.68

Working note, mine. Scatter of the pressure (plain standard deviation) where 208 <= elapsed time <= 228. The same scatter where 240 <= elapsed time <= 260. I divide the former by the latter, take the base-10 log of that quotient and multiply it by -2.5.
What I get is -0.45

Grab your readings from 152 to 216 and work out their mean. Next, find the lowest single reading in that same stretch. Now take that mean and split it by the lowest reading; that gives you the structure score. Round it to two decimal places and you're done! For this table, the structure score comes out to 1.47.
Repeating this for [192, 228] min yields 1.61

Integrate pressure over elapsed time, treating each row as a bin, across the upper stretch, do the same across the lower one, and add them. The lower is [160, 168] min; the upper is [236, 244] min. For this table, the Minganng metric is 141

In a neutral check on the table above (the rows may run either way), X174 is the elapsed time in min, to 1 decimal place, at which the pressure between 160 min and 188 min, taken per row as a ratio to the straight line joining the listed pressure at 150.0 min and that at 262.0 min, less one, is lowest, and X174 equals 162.0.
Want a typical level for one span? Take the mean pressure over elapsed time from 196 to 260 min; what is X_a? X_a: 9.3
